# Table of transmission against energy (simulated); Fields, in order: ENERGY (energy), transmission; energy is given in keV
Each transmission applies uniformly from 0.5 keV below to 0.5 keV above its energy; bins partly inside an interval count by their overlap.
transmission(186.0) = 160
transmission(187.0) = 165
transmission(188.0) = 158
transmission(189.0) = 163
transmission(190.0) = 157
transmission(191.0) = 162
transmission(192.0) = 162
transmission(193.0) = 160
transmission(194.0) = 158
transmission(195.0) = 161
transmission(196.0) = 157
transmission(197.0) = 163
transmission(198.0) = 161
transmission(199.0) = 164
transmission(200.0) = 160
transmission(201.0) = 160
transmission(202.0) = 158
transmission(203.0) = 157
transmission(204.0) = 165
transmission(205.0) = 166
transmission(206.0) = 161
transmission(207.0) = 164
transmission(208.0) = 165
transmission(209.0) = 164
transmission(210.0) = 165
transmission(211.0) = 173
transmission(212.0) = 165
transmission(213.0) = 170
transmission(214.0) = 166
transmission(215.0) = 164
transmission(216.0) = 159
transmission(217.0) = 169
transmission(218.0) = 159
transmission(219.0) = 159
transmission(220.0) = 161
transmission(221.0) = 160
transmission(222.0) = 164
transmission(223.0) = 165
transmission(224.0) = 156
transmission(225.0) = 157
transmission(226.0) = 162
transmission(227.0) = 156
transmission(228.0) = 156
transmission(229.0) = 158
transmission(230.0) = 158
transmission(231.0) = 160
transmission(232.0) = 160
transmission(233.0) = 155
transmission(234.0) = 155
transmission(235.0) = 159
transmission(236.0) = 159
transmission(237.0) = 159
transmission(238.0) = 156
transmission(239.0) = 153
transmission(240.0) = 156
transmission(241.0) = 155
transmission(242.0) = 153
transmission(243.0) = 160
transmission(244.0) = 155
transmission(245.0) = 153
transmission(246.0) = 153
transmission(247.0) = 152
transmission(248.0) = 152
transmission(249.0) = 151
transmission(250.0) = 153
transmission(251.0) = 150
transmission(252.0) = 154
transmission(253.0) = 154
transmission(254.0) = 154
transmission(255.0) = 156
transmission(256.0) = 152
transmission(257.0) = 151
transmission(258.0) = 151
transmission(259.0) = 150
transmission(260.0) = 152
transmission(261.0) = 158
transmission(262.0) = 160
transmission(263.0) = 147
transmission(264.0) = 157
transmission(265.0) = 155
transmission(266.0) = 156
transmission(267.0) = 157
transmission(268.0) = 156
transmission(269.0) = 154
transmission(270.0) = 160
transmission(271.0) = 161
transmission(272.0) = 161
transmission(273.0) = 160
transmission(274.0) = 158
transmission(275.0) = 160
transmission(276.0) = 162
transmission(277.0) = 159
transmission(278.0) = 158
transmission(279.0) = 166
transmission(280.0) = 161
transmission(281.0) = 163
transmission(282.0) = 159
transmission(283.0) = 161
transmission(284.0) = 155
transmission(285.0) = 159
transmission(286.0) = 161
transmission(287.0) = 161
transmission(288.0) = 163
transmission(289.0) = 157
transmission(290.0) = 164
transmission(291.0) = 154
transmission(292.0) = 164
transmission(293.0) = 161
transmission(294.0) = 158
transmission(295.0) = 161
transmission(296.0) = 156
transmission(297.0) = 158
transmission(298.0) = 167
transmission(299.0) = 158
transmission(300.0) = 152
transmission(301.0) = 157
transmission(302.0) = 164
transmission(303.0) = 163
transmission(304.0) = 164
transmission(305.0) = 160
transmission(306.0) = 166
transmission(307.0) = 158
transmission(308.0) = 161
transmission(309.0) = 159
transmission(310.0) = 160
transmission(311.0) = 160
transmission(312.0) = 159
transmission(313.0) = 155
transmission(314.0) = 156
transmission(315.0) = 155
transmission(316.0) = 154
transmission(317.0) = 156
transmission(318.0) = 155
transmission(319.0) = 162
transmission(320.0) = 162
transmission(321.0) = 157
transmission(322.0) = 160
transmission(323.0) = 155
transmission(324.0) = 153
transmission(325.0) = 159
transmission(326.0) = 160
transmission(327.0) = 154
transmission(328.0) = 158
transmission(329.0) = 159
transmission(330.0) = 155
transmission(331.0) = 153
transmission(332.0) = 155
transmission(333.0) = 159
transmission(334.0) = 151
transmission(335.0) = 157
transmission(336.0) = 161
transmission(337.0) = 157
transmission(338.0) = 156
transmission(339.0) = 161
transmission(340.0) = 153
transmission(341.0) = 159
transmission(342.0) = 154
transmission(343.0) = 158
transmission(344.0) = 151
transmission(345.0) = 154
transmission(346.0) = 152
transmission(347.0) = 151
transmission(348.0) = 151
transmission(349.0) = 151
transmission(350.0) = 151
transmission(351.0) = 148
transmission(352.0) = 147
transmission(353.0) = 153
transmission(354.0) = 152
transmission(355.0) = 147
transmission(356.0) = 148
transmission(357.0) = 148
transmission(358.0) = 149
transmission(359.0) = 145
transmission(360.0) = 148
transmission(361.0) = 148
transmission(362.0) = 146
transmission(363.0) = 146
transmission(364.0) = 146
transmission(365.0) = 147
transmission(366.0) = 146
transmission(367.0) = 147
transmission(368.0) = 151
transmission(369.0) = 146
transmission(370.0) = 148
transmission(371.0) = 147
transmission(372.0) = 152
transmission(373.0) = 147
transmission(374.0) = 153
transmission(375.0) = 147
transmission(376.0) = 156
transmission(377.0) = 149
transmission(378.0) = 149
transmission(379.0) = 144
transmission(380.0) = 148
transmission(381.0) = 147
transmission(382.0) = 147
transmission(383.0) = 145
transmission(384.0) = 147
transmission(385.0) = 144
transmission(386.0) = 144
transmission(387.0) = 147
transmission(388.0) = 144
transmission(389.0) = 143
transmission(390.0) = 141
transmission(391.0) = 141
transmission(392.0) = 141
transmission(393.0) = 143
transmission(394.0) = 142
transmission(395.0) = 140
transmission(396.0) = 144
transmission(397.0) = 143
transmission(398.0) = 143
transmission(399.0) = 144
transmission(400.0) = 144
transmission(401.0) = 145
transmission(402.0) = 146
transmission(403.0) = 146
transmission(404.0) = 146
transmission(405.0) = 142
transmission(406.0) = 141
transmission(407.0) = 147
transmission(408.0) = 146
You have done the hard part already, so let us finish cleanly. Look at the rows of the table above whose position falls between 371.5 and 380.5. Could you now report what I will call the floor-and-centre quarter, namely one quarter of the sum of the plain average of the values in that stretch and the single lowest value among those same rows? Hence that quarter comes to 73.4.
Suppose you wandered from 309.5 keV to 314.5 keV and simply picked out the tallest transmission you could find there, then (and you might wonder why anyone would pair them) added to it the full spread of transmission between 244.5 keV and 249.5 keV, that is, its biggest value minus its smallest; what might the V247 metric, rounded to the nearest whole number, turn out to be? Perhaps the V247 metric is 162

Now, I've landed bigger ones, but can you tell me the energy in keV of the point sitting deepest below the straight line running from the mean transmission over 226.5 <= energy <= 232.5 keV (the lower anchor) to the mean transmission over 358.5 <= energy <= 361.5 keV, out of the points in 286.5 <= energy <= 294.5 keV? 291.0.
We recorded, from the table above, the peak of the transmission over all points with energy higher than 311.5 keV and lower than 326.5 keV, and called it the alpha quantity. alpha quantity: 162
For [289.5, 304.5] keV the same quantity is 167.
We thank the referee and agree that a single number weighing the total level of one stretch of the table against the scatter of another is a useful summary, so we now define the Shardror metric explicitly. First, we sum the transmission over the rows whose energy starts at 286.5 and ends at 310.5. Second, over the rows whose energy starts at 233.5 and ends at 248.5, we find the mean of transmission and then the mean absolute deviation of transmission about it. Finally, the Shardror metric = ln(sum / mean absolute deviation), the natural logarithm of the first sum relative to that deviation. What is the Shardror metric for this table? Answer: 7.44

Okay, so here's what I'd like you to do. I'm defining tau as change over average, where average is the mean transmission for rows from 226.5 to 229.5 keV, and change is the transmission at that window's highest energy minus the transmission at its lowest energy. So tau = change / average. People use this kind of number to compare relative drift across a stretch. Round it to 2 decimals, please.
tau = 0.01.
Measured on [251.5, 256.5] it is -0.01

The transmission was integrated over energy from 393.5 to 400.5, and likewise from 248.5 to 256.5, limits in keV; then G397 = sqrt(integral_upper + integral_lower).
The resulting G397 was 47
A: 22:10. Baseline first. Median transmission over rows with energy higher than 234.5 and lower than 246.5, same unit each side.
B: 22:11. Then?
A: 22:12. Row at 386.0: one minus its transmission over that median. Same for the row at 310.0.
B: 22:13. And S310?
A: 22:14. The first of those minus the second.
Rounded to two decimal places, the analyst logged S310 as 0.10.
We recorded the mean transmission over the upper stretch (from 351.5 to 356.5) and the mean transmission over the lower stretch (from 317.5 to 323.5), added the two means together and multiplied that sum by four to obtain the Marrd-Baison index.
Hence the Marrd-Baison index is 1232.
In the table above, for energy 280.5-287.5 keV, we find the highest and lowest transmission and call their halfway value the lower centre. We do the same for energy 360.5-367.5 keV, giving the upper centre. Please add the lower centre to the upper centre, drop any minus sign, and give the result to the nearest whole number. 306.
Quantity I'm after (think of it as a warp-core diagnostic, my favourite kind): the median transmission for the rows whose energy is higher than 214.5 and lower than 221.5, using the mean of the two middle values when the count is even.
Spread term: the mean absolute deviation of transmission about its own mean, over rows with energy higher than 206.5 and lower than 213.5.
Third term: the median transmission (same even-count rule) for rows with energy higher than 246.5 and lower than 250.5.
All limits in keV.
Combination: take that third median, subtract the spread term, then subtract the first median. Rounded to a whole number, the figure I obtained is -11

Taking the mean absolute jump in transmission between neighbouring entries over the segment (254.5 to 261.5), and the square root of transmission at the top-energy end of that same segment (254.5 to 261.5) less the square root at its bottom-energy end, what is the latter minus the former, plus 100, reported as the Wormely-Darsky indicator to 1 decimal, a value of 97.7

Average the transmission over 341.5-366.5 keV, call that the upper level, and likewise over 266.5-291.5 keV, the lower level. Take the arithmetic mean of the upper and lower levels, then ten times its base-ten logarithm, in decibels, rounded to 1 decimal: 21.9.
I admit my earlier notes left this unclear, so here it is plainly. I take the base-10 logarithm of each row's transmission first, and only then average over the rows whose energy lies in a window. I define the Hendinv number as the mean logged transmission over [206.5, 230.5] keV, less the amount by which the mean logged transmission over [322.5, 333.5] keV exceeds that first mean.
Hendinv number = 2.23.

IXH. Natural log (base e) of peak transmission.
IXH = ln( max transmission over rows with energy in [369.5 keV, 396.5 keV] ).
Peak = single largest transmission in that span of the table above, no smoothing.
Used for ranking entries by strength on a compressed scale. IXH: 5.05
